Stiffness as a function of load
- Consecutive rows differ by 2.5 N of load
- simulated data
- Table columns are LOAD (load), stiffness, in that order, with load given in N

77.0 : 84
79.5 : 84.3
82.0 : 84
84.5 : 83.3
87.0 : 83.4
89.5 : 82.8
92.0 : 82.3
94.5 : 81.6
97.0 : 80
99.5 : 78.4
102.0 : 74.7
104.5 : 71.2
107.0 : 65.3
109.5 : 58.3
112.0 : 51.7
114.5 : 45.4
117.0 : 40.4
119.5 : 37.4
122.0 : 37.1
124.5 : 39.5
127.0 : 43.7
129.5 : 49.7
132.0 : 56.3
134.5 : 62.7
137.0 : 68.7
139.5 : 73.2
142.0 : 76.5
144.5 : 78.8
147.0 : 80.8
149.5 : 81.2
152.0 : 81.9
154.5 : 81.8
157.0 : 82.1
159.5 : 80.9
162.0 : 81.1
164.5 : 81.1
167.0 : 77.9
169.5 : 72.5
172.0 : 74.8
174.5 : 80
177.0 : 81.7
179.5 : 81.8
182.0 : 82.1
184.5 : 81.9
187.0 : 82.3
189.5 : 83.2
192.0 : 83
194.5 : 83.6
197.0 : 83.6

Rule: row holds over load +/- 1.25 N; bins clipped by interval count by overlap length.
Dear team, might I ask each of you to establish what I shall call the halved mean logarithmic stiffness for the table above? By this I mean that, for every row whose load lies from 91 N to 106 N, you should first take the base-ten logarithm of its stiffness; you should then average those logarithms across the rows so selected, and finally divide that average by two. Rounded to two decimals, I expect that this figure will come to 0.95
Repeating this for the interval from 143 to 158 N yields 0.95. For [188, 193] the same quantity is 0.96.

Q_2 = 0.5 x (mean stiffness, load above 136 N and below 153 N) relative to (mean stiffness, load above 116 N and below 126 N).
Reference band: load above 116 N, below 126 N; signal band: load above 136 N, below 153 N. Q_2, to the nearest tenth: 1.0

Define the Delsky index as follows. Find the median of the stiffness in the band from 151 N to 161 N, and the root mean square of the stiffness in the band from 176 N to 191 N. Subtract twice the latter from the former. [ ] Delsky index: -82.5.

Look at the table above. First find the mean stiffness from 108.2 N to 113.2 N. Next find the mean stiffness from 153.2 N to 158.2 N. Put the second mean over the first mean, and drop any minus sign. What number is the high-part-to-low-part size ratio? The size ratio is 1.49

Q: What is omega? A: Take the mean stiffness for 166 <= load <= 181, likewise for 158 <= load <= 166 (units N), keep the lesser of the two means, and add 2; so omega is 80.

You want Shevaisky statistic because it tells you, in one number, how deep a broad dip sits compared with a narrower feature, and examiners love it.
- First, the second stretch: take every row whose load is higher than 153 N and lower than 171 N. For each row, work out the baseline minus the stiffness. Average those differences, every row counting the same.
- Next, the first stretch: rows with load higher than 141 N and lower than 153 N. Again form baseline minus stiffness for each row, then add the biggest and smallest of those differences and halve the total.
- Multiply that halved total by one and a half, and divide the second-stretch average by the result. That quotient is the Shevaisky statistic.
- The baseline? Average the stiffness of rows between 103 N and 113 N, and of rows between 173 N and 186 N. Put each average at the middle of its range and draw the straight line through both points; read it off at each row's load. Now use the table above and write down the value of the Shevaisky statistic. 0.29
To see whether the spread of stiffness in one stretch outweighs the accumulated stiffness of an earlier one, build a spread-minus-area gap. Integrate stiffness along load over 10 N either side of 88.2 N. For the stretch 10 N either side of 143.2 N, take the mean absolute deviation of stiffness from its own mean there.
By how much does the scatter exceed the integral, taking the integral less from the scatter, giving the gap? -1649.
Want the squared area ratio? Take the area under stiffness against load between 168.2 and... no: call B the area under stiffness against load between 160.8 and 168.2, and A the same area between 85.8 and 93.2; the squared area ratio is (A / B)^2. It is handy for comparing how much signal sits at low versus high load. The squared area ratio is 1.07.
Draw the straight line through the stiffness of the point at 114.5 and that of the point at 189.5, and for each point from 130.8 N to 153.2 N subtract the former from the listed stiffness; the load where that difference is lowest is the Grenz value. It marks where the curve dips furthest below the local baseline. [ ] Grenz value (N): 132.0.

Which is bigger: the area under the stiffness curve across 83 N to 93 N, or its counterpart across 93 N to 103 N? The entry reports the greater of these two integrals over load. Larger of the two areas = 830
